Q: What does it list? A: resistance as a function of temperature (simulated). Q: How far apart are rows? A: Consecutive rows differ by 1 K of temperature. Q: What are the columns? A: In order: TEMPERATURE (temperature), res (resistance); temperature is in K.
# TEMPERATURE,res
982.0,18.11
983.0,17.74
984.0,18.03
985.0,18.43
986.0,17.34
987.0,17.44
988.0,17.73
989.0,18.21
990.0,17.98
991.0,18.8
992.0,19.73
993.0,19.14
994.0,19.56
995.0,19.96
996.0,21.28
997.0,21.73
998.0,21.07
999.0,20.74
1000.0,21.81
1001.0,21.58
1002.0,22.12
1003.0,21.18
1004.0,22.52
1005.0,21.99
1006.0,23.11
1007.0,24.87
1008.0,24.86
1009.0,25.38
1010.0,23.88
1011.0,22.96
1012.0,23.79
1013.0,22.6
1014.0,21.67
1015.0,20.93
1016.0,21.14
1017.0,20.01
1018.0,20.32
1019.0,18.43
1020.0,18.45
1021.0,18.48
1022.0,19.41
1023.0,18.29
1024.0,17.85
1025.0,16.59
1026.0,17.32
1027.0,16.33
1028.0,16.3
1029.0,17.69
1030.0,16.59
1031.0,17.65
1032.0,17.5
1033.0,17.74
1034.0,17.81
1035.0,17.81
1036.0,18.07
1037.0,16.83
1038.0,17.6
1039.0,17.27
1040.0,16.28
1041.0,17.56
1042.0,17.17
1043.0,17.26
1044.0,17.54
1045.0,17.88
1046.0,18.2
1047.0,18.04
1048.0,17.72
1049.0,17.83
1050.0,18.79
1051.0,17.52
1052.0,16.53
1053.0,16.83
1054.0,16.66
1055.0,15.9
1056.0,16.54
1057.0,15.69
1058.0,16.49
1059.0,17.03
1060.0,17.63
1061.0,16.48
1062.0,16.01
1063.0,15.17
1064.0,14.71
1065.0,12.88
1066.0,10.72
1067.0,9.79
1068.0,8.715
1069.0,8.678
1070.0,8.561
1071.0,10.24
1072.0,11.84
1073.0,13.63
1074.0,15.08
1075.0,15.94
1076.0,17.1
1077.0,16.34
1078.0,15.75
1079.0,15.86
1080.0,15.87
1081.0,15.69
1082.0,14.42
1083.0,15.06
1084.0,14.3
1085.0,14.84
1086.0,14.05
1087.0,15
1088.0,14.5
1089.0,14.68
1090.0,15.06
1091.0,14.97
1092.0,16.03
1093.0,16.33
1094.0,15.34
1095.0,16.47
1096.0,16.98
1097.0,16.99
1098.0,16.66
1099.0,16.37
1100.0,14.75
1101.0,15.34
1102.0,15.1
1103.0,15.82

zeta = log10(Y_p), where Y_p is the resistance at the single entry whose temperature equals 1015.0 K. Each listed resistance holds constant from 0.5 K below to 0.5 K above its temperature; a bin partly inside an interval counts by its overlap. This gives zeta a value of 1.32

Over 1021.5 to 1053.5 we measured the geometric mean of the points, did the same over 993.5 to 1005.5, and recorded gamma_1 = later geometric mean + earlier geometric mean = 38.8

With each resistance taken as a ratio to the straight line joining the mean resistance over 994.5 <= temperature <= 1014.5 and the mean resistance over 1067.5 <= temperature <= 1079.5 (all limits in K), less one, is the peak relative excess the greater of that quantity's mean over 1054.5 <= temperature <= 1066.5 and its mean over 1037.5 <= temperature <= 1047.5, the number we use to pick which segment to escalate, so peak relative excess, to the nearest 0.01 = 0.03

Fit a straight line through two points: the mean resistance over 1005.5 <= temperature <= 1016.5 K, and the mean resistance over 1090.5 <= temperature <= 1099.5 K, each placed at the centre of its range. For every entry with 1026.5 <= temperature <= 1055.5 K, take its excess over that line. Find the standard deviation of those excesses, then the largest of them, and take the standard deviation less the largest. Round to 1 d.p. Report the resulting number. 2.2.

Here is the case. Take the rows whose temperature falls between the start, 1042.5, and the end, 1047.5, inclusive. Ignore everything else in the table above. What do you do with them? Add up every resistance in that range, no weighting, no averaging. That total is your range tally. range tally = 89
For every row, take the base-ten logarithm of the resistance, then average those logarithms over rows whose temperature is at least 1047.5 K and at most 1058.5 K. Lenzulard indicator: 1.23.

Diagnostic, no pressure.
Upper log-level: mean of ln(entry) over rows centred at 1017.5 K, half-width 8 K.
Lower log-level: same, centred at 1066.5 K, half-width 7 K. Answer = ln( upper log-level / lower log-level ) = 0.19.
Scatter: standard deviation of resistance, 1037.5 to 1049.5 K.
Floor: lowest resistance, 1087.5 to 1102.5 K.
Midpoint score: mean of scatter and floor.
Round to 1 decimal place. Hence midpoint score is 7.5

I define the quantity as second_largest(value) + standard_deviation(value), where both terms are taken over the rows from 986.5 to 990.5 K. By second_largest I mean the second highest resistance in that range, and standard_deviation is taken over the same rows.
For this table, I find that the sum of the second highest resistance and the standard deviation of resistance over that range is 18.3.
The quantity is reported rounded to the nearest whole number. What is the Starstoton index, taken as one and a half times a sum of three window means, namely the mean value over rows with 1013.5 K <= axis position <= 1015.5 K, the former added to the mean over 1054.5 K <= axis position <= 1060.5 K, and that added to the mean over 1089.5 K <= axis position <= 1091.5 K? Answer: 79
